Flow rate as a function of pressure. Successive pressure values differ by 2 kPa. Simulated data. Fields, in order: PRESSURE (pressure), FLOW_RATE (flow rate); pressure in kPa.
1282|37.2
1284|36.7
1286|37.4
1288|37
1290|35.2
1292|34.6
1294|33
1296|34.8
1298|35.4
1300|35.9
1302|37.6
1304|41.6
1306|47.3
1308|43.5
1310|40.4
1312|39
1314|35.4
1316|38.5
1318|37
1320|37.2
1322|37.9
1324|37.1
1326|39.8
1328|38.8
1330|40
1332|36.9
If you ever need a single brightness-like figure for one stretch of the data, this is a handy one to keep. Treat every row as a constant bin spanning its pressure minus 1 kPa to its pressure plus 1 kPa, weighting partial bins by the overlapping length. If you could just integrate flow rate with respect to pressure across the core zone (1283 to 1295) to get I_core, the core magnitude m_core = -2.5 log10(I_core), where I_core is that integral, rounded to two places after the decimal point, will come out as -6.58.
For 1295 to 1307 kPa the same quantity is -6.67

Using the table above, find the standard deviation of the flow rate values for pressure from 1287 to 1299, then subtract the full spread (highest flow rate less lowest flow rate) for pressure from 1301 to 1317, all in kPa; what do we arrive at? -11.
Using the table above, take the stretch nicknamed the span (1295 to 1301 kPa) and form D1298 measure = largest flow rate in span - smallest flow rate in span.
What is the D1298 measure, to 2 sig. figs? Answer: 1.1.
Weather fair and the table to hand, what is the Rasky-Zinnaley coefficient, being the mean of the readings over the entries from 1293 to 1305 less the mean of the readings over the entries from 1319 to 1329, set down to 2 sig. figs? -1.8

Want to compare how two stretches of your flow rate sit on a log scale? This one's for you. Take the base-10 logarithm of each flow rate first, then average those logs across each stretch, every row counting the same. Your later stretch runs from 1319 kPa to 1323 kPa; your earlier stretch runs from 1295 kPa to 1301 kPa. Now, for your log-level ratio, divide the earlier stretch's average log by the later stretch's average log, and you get 0.98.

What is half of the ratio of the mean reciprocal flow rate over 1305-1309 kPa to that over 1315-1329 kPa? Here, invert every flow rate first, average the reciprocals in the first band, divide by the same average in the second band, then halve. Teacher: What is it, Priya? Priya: 0.42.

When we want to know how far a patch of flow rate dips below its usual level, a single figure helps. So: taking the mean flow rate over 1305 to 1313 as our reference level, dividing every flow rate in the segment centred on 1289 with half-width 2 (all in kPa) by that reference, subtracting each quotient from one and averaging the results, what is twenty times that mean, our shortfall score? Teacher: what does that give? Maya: 3.0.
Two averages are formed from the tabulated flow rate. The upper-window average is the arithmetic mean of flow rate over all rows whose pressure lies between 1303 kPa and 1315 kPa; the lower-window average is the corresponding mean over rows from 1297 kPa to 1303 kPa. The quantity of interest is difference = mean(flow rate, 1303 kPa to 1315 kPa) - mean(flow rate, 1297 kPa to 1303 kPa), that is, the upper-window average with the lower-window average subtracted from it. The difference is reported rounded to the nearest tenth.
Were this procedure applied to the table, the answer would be 4.9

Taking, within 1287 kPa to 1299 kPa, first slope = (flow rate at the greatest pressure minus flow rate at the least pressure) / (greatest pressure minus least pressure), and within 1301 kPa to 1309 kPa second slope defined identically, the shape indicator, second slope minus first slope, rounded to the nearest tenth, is 1.1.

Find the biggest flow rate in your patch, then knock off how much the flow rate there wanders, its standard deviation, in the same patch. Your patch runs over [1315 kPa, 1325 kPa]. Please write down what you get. 37.9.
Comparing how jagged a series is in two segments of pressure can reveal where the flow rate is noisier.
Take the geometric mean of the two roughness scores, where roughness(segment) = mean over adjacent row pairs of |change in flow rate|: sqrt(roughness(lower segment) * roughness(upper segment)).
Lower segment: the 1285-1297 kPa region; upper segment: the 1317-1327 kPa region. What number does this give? 1.2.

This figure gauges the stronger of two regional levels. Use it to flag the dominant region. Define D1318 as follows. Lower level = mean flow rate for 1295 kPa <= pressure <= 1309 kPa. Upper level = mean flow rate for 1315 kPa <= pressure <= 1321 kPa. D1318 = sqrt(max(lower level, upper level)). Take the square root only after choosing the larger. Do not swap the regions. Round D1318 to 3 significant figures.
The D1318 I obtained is 6.28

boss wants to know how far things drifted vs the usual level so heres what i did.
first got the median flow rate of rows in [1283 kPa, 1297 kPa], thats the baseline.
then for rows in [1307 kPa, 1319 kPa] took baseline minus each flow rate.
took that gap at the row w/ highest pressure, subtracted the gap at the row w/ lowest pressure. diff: 6.5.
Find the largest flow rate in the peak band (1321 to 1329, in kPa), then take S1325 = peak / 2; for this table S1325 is 19.9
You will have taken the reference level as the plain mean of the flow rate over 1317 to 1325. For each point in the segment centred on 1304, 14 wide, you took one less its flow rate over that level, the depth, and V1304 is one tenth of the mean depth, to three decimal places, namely -0.008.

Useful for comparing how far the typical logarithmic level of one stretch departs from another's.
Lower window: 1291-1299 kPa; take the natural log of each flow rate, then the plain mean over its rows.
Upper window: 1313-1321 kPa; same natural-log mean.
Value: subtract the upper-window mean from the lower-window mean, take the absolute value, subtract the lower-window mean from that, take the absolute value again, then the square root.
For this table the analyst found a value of 1.86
